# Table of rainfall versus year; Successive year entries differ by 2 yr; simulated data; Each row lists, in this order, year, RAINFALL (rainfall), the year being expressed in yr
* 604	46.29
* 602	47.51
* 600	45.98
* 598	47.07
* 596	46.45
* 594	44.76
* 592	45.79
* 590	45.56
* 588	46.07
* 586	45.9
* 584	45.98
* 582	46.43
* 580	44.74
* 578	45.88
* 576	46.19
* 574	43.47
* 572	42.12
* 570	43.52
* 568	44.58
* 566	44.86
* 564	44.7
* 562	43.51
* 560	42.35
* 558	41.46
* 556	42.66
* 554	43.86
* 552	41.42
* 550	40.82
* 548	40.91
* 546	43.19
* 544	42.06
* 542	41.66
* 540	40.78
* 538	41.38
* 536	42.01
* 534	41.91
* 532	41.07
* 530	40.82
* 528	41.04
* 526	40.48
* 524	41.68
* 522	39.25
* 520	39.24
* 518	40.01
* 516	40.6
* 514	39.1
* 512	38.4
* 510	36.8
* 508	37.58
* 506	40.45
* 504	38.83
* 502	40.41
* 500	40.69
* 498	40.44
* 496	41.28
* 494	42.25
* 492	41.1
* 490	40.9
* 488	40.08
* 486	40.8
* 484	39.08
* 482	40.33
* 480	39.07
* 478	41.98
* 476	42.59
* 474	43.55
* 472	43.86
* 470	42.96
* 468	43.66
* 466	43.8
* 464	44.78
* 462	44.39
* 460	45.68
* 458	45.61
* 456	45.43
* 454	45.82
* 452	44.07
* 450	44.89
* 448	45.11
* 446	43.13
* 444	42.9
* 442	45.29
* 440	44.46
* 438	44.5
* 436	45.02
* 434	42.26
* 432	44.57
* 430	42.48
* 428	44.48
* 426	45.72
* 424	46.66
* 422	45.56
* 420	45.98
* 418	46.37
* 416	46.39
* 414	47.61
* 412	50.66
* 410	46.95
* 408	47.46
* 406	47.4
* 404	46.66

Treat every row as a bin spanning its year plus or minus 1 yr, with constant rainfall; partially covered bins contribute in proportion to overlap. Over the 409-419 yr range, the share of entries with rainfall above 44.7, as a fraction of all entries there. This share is 1.0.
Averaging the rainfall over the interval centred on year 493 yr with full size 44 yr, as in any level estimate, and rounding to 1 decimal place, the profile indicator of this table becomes 40.4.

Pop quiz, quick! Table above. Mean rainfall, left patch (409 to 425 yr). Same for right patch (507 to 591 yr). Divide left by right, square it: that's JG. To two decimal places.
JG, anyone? 1.24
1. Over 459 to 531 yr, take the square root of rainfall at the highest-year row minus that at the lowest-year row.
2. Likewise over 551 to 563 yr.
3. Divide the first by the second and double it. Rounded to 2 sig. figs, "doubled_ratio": -4.6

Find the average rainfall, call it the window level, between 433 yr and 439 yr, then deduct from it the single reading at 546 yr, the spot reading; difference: 0.7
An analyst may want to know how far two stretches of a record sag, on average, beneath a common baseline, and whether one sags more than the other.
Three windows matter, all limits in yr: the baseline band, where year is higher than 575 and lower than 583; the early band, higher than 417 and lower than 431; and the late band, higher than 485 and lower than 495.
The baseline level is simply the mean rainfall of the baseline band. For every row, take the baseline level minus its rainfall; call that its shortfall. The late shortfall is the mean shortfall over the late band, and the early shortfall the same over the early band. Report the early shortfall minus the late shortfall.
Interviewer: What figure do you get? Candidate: -4.3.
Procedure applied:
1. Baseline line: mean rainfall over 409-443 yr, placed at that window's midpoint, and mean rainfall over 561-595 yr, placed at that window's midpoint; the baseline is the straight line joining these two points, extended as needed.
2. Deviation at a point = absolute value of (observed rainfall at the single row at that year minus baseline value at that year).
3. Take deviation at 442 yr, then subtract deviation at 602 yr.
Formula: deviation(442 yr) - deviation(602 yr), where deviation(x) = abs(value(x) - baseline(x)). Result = -2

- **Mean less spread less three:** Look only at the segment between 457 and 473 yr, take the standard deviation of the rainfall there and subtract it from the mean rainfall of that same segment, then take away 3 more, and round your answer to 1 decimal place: 40.4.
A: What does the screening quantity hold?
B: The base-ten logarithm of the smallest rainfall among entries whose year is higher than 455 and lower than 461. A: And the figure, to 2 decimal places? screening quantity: 1.66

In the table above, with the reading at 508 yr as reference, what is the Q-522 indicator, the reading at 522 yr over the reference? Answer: 1.04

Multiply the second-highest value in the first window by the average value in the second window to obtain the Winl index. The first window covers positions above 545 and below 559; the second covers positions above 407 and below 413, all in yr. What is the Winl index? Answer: 2089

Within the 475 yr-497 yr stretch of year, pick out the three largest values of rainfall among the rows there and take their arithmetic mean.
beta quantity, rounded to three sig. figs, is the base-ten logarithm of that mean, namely 1.63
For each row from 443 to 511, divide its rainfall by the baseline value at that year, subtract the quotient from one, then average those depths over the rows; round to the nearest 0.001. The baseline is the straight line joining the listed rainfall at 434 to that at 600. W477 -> 0.023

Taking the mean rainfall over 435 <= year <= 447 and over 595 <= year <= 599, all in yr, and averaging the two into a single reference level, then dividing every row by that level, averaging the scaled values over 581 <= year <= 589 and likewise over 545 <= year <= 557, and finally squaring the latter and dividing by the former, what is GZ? 0.85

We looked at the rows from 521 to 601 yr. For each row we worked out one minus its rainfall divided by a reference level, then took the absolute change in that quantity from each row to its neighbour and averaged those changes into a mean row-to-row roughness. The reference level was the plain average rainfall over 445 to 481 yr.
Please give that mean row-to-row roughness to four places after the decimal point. 0.0212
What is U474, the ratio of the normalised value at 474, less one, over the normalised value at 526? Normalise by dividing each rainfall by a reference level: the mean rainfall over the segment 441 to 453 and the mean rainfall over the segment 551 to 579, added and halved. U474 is -0.01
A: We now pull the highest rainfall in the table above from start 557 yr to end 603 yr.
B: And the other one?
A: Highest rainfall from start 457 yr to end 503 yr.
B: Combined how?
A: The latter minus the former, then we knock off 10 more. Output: -12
